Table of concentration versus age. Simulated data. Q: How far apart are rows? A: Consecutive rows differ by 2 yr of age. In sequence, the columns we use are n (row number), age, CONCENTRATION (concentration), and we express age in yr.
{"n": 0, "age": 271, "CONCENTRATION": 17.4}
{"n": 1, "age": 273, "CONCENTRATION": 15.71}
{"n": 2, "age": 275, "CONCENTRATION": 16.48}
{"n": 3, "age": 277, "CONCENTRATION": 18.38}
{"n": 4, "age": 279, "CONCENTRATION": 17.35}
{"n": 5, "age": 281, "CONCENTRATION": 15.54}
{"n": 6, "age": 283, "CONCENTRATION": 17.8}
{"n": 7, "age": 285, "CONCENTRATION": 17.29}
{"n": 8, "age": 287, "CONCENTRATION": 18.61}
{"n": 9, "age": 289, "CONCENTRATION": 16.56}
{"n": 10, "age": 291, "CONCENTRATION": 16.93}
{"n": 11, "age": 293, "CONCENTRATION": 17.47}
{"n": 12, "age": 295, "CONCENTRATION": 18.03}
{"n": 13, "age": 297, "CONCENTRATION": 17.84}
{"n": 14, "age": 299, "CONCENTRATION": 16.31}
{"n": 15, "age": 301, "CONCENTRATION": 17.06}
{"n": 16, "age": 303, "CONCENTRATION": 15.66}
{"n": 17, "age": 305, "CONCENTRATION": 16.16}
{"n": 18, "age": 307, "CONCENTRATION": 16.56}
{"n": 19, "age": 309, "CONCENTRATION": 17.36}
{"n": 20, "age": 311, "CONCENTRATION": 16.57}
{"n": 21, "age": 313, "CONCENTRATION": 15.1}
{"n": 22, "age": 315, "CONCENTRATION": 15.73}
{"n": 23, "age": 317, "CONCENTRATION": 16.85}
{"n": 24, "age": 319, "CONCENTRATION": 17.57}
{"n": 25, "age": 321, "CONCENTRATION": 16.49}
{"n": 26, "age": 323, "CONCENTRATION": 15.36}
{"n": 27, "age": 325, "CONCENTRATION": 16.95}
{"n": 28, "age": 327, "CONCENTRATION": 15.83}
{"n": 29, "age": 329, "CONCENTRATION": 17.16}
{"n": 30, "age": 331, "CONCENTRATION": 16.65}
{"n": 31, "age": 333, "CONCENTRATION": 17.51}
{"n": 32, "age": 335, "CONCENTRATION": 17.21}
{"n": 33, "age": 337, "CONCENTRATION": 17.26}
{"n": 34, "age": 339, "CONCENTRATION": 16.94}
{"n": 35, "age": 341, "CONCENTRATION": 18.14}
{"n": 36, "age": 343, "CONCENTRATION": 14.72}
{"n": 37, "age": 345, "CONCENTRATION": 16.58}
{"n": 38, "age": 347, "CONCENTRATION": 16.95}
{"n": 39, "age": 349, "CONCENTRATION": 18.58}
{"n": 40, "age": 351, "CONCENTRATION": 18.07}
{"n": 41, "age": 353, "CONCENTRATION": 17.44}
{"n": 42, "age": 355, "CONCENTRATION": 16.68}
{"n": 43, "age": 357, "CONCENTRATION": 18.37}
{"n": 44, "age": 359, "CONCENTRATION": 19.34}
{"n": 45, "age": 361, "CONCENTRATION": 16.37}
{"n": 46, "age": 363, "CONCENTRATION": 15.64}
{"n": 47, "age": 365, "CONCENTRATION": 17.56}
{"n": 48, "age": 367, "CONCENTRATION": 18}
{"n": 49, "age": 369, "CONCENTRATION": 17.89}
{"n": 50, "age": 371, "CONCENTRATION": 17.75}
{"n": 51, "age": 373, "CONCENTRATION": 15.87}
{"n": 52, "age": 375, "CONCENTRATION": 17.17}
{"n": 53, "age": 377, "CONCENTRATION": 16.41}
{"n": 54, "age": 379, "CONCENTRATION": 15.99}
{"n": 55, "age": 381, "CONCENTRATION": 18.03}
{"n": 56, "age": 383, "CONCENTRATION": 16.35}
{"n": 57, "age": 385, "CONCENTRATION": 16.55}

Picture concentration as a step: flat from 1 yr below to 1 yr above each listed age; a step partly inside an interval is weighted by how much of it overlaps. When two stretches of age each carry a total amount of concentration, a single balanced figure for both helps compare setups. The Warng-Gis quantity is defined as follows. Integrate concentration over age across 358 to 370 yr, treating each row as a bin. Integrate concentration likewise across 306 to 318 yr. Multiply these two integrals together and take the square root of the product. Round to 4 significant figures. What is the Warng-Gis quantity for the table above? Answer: 202.9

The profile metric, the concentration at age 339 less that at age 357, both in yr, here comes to -1.4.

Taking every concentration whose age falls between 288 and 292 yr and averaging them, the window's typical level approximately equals 16.7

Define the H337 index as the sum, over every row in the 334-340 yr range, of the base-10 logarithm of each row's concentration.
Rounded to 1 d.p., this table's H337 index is 3.7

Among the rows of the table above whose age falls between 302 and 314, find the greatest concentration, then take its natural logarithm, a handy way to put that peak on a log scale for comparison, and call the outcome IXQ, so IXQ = 2.85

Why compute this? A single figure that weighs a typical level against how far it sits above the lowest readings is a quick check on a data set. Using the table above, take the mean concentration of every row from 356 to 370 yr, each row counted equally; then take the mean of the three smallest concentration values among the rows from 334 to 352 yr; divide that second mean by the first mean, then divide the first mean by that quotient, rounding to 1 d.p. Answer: 19.3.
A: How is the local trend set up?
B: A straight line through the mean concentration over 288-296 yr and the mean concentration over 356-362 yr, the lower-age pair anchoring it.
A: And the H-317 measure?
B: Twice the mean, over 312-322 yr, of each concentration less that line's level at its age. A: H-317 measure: -2.4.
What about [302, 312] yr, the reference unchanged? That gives -1.9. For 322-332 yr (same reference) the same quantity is -2.5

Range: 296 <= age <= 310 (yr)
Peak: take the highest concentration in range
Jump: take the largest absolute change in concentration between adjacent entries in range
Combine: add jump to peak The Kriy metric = 19.4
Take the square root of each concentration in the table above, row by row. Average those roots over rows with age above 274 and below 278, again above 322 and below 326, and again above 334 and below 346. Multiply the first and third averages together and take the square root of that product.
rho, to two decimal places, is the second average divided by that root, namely 0.97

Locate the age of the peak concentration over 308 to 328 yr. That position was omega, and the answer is 319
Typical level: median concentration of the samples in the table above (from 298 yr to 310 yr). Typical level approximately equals 16.4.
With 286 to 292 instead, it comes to 16.9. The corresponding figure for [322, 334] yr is 16.8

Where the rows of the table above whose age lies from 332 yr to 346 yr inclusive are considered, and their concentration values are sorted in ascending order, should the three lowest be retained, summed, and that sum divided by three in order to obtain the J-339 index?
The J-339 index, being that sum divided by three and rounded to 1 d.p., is 16.1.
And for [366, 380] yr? 16.1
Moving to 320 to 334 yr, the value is 15.9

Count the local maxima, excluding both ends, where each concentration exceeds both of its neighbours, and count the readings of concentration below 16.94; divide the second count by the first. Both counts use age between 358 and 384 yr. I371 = 2.0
